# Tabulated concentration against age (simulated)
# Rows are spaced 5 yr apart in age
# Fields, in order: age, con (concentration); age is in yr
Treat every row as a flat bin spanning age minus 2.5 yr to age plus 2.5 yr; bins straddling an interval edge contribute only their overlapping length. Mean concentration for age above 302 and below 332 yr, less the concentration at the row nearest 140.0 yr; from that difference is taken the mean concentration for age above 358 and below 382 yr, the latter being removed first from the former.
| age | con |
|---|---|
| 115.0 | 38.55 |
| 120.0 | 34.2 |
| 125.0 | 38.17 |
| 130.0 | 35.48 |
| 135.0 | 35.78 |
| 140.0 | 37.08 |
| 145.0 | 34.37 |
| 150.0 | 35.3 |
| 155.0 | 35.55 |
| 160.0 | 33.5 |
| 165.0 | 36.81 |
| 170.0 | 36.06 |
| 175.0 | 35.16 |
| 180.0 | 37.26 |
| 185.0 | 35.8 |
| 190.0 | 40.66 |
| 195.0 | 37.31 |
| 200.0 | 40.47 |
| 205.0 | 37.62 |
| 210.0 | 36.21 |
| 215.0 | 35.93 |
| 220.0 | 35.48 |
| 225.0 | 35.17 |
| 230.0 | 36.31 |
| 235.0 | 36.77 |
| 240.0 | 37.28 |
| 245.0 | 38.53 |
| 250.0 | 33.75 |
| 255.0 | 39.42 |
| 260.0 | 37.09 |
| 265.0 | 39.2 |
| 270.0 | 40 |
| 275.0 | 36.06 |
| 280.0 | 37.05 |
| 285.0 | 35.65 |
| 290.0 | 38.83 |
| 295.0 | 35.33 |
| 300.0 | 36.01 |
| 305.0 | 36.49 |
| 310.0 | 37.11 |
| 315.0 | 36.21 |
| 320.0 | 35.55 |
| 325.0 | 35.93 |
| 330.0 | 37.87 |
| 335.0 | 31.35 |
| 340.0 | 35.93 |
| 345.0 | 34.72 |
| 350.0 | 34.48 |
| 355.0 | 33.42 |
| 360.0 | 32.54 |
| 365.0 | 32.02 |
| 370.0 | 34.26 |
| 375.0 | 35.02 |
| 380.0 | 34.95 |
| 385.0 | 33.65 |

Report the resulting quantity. -34.3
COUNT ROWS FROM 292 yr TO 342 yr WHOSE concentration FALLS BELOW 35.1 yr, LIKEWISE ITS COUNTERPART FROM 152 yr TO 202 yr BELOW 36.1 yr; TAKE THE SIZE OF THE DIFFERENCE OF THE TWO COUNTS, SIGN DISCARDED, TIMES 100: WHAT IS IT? 400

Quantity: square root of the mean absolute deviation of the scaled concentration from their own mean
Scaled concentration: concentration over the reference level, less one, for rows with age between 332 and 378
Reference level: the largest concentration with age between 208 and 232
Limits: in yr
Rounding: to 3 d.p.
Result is 0.186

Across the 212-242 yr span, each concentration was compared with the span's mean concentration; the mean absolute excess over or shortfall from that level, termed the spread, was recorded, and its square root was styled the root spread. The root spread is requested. 0.79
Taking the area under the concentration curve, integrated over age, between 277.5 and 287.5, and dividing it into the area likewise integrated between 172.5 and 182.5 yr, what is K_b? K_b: 1.00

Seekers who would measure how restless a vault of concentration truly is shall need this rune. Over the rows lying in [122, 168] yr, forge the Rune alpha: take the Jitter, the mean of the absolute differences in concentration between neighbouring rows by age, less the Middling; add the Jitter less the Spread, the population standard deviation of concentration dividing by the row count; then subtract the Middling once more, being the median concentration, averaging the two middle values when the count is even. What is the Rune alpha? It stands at -69.0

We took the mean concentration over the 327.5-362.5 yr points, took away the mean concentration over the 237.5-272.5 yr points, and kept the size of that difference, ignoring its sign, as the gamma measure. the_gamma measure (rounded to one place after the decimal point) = 3.6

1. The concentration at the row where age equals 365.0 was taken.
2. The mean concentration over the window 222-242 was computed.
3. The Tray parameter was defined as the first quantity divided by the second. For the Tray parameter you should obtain 0.88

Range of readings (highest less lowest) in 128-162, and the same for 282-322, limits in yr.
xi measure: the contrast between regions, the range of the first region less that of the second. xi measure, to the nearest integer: 0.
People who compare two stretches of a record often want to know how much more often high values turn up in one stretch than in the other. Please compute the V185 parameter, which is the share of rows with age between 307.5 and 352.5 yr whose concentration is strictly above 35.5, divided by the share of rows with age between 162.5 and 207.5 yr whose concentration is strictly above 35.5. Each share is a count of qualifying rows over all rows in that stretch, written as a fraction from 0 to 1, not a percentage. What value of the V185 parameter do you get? 0.75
